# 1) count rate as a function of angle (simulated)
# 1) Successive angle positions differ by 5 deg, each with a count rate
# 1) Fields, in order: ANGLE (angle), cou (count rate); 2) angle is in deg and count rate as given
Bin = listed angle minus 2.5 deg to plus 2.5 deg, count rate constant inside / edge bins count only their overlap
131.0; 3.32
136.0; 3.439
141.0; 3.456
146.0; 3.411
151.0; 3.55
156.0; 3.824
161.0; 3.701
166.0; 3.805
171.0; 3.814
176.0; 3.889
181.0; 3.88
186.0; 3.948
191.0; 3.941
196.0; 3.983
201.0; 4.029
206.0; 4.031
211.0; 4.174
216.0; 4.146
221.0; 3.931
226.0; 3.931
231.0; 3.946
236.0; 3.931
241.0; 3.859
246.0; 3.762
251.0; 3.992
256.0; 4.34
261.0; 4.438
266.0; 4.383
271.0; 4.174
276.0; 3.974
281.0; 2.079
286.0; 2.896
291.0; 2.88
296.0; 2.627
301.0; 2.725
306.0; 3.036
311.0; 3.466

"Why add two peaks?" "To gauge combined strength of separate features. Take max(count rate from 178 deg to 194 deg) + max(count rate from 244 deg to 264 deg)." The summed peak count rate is 8.4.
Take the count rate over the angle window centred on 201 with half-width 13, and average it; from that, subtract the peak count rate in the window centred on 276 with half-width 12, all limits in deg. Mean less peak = -0.4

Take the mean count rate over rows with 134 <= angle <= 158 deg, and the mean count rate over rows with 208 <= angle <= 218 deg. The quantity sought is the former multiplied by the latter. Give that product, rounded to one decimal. 14.7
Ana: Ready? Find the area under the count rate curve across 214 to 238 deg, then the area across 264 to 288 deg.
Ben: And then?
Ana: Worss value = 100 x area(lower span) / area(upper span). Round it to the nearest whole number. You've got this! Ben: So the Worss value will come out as 114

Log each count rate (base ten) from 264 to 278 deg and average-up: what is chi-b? 0.62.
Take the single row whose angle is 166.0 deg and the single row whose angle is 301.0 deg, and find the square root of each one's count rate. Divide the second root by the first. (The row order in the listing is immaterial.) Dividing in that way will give 0.85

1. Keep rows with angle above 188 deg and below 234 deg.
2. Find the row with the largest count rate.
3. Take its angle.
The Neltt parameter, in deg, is 211.0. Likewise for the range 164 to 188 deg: 186.0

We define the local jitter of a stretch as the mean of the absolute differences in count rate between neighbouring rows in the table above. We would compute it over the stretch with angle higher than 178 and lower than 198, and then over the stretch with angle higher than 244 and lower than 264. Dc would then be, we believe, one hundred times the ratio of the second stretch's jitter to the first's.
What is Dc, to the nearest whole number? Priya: 578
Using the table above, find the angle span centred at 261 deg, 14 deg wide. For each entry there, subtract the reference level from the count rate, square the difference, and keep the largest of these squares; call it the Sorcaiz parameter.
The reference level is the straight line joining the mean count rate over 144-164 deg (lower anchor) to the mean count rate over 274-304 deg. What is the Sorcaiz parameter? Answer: 2.0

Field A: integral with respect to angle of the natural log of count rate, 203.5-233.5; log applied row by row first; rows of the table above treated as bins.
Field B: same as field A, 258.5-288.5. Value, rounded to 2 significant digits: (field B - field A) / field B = -0.10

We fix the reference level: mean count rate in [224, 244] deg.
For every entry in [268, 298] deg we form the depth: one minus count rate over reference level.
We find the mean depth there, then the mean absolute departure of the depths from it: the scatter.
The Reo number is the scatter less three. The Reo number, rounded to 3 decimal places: -2.835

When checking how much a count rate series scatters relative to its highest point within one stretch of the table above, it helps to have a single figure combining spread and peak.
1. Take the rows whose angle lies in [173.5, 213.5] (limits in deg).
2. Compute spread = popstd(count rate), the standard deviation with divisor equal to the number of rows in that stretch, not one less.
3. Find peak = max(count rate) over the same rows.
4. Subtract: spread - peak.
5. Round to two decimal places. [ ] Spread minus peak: -4.09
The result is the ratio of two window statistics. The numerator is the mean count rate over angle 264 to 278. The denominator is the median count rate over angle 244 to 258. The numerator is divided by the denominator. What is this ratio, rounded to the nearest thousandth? 1.046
